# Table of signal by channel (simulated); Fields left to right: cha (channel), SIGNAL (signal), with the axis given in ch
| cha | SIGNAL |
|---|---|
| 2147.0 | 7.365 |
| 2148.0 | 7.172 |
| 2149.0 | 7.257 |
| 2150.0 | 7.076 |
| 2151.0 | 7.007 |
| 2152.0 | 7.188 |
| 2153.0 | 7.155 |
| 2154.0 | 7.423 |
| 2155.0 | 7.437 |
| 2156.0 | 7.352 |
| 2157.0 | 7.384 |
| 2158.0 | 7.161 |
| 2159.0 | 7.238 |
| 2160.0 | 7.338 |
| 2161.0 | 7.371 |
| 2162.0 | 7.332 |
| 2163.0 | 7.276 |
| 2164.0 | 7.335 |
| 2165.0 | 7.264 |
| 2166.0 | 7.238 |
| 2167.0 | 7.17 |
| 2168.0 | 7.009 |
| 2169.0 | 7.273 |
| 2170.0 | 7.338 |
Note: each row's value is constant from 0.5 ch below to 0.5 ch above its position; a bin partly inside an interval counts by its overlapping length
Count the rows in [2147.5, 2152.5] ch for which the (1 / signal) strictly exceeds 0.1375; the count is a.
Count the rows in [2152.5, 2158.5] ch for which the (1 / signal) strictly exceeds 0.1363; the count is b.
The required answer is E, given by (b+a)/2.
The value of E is 3.5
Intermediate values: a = 5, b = 2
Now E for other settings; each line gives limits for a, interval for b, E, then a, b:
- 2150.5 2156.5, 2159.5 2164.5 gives 3.0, 3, 3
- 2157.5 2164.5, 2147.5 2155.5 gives 4.0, 2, 6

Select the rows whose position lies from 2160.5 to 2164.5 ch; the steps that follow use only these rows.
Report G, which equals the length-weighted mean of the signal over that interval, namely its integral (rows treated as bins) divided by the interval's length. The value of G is 7.33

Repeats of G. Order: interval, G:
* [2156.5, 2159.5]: 7.26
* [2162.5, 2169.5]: 7.22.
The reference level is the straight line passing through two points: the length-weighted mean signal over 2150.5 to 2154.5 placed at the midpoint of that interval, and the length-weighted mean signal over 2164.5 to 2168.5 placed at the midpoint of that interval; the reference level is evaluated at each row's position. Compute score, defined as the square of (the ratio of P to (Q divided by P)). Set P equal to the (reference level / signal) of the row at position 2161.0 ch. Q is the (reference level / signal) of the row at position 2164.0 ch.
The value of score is 0.94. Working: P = 0.97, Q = 0.98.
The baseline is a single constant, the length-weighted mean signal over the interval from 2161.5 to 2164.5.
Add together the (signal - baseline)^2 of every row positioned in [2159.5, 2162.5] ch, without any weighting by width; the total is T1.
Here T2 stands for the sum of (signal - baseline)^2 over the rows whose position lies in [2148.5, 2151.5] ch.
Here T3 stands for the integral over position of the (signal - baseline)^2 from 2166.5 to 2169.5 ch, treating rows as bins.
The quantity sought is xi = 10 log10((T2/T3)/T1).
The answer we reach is 25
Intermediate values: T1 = 0.004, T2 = 0.15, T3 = 0.12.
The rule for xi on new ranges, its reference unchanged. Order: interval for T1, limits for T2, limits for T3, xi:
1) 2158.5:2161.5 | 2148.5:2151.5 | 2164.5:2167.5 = 27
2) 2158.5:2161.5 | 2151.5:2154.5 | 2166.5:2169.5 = 17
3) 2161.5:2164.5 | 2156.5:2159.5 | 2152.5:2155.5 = 25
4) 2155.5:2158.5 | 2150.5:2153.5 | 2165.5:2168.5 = 16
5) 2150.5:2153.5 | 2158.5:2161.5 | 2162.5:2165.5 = 12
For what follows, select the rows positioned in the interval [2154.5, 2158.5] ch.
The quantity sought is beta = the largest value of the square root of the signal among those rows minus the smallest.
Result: 0.051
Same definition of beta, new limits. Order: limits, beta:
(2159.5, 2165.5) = 0.020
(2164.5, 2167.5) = 0.017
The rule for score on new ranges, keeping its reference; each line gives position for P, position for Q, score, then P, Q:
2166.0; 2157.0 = 1.02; 0.99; 0.97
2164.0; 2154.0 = 0.98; 0.98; 0.97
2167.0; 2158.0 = 0.99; 1.00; 1.00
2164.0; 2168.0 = 0.88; 0.98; 1.02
